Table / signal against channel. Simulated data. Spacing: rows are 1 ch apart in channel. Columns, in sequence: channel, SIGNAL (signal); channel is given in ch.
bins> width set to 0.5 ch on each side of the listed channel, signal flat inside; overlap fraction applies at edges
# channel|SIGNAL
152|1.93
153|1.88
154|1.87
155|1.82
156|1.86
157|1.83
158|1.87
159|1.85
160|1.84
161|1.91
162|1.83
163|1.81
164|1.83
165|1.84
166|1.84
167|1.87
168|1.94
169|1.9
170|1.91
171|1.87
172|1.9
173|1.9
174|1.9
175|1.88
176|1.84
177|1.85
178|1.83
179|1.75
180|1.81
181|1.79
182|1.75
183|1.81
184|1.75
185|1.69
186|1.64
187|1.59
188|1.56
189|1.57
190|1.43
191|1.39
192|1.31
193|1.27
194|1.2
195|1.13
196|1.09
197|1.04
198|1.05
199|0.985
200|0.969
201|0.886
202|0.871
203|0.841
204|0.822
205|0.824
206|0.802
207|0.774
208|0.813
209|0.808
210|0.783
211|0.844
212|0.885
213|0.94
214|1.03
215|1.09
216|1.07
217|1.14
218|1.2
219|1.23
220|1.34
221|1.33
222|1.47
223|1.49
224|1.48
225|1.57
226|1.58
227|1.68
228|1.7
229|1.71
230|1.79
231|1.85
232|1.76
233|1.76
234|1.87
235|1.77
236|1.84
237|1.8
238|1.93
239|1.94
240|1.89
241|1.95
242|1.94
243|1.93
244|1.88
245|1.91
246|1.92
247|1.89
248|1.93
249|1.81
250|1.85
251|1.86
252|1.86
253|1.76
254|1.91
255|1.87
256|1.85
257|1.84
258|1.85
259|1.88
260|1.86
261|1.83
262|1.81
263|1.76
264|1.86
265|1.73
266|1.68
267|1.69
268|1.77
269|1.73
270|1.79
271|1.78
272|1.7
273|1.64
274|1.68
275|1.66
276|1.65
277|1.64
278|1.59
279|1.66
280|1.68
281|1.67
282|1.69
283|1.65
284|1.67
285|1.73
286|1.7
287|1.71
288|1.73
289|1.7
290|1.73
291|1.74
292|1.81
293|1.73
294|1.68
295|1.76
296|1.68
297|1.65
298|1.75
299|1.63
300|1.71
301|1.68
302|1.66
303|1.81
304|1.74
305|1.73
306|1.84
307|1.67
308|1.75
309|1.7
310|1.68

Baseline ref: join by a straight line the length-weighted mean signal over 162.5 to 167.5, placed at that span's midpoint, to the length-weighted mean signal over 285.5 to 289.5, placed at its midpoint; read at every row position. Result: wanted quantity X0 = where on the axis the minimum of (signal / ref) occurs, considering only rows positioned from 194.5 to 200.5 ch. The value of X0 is 200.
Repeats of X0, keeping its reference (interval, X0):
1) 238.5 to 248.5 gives 244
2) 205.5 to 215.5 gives 207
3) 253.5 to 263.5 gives 263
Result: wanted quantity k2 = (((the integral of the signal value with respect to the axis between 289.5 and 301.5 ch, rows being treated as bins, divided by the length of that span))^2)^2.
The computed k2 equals 9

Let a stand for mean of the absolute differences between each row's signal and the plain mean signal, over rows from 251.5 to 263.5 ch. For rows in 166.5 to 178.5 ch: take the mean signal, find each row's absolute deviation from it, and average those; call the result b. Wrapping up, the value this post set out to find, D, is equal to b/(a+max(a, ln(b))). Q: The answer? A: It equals 0.39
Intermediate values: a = 0.03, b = 0.026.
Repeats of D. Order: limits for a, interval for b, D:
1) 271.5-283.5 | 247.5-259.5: 0.70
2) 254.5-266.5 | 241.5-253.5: 0.43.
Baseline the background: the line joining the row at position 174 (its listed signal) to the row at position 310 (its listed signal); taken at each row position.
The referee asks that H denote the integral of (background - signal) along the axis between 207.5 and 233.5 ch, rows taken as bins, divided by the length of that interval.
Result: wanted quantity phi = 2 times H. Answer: 1.0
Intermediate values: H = 0.5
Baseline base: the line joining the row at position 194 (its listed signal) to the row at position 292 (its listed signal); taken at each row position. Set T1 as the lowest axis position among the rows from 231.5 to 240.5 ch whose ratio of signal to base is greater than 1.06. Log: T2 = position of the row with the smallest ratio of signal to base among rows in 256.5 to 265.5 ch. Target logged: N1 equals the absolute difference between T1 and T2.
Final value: 33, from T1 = 232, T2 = 265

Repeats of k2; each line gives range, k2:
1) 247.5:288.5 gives 10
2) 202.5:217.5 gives 1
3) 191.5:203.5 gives 1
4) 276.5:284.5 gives 8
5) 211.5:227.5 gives 3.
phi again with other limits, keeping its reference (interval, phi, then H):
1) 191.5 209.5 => 1.8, 0.9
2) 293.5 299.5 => 0.0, 0.0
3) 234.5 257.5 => -0.2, -0.1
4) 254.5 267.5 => -0.1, 0.0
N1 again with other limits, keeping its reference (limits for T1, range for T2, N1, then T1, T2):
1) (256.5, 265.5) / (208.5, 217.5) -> 47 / 257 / 210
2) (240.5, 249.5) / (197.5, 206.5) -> 35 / 241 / 206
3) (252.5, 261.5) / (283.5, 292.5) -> 31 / 253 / 284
